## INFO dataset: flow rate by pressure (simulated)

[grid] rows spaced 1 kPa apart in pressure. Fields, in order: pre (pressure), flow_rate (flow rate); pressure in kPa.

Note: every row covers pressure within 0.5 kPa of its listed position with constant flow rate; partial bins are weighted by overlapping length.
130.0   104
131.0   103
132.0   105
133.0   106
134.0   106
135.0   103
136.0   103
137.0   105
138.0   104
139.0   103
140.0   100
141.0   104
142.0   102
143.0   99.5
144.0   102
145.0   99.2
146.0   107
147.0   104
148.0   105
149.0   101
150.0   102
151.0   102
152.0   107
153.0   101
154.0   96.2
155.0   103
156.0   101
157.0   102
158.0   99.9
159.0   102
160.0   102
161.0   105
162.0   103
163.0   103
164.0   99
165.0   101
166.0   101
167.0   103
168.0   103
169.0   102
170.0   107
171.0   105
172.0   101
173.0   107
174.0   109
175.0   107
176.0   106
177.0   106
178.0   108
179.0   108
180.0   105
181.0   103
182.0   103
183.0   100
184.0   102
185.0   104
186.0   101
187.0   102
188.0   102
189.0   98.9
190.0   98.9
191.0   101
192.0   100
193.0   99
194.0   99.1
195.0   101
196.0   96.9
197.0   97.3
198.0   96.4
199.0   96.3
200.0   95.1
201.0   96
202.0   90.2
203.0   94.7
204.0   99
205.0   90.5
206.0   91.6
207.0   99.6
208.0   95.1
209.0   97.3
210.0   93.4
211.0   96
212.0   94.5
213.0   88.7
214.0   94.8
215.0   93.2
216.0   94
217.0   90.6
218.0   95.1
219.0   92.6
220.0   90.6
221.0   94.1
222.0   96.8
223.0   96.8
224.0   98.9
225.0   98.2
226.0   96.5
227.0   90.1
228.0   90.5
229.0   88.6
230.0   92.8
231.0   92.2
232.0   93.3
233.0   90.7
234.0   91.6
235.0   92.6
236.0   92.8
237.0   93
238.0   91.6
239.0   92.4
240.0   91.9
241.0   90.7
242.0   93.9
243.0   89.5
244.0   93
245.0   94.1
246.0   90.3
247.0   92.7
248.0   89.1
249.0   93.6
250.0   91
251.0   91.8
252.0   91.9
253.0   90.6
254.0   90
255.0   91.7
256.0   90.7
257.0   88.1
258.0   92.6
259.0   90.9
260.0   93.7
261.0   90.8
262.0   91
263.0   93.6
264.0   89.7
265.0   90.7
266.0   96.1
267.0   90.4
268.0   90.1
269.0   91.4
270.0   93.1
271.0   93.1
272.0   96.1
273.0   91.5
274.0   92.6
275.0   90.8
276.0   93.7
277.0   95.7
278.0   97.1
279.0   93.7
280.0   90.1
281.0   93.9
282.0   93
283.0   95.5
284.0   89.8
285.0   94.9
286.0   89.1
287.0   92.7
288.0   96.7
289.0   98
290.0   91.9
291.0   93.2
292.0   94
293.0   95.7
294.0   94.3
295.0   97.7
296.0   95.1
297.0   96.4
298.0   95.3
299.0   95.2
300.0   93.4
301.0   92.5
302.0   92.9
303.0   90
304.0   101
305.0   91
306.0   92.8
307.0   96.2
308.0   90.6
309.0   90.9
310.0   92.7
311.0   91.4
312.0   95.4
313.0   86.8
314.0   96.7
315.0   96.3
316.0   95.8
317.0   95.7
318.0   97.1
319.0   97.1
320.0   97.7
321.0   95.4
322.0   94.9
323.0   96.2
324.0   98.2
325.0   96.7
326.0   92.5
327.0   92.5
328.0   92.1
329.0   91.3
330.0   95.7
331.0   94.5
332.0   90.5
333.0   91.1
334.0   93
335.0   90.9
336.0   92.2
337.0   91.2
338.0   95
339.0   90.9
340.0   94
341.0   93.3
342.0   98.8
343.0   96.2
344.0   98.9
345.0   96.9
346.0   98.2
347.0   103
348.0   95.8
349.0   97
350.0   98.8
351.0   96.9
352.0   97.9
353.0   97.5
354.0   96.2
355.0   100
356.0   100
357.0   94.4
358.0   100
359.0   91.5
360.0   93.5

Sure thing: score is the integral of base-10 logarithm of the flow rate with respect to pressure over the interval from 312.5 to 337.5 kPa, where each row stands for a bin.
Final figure 49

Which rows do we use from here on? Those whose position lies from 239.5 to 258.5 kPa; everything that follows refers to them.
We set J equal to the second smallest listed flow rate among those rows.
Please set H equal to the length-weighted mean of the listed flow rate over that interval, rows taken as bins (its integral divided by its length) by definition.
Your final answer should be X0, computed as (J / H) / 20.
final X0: 0.0487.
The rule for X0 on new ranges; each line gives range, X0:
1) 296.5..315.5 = 0.0481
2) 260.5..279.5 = 0.0486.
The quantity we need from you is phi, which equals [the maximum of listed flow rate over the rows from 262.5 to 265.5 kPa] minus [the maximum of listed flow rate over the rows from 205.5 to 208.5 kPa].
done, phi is -6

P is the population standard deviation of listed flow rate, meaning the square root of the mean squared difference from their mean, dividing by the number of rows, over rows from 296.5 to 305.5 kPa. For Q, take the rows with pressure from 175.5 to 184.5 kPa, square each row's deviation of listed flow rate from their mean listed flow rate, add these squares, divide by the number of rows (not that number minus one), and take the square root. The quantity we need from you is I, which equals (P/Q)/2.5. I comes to 0.5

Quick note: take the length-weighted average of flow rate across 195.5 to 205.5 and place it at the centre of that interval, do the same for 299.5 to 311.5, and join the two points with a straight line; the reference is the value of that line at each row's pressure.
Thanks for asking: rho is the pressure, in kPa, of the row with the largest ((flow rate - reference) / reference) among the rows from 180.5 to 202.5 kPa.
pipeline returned 185.0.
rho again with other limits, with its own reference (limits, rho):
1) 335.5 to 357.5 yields 347.0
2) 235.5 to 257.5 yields 245.0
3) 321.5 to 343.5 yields 342.0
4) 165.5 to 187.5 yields 174.0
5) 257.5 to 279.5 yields 278.0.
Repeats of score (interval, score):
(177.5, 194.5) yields 34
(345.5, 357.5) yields 24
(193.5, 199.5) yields 12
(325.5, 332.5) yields 14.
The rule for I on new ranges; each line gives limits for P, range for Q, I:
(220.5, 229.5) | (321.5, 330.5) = 0.6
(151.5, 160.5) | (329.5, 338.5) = 0.6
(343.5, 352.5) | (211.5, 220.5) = 0.4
